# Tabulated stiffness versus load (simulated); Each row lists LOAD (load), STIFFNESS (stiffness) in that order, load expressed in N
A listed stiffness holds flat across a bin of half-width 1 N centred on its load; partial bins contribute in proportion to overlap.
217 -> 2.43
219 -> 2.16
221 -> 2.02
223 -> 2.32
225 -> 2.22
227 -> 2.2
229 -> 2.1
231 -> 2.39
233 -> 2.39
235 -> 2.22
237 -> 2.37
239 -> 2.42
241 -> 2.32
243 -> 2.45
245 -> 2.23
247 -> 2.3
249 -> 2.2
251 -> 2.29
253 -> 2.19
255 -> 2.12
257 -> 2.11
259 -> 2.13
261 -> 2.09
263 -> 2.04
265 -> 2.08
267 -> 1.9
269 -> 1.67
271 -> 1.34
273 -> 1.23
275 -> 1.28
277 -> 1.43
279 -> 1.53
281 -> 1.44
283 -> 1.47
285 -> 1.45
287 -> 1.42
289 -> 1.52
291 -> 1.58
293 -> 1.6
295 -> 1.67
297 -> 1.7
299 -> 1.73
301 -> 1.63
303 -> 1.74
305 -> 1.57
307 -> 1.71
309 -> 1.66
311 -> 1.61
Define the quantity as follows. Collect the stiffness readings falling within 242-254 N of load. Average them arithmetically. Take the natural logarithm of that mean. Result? 0.82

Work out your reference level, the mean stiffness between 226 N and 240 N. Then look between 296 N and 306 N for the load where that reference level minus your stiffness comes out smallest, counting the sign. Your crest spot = 303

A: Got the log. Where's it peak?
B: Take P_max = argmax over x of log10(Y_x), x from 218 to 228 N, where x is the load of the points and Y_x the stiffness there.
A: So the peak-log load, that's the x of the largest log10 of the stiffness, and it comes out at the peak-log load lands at 223 N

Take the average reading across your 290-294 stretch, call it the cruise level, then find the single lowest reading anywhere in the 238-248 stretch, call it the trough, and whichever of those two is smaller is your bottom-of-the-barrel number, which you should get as 1.59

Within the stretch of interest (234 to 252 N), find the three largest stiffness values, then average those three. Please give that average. 2.4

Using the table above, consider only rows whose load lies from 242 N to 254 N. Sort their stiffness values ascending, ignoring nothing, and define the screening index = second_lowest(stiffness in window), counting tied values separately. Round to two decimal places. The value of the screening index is 2.20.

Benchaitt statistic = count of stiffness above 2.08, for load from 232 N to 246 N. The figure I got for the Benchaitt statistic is 7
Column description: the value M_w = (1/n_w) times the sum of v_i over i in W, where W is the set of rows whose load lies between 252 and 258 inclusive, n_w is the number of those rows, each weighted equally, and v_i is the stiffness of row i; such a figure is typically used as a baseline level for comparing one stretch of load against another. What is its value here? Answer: 2.1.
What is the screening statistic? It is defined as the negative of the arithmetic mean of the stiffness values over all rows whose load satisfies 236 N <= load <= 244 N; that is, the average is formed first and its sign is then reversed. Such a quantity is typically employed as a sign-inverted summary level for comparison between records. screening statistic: -2.39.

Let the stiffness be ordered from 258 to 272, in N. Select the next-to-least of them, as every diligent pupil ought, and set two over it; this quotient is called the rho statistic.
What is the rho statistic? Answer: 1.20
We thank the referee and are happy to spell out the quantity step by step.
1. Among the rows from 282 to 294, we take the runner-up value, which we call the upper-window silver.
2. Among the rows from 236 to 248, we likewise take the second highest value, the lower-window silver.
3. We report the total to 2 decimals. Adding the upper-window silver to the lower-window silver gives 4.00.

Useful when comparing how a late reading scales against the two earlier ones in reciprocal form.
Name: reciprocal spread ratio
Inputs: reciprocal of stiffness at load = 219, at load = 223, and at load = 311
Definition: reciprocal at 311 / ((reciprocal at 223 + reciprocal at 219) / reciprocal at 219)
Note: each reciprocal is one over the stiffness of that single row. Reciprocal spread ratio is 0.32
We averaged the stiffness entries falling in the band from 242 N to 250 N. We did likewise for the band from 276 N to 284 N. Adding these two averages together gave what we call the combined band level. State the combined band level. 3.76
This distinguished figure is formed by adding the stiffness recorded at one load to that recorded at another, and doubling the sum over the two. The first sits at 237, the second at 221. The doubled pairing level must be 8.8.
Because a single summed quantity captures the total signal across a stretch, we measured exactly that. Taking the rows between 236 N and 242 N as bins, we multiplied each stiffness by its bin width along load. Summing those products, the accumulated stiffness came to 14.2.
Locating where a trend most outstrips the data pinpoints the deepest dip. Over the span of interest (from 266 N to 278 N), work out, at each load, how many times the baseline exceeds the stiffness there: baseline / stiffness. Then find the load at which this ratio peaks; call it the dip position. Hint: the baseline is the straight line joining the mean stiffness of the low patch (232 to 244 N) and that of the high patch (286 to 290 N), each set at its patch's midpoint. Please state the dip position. 273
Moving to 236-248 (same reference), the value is 237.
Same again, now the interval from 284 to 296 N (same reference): 285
